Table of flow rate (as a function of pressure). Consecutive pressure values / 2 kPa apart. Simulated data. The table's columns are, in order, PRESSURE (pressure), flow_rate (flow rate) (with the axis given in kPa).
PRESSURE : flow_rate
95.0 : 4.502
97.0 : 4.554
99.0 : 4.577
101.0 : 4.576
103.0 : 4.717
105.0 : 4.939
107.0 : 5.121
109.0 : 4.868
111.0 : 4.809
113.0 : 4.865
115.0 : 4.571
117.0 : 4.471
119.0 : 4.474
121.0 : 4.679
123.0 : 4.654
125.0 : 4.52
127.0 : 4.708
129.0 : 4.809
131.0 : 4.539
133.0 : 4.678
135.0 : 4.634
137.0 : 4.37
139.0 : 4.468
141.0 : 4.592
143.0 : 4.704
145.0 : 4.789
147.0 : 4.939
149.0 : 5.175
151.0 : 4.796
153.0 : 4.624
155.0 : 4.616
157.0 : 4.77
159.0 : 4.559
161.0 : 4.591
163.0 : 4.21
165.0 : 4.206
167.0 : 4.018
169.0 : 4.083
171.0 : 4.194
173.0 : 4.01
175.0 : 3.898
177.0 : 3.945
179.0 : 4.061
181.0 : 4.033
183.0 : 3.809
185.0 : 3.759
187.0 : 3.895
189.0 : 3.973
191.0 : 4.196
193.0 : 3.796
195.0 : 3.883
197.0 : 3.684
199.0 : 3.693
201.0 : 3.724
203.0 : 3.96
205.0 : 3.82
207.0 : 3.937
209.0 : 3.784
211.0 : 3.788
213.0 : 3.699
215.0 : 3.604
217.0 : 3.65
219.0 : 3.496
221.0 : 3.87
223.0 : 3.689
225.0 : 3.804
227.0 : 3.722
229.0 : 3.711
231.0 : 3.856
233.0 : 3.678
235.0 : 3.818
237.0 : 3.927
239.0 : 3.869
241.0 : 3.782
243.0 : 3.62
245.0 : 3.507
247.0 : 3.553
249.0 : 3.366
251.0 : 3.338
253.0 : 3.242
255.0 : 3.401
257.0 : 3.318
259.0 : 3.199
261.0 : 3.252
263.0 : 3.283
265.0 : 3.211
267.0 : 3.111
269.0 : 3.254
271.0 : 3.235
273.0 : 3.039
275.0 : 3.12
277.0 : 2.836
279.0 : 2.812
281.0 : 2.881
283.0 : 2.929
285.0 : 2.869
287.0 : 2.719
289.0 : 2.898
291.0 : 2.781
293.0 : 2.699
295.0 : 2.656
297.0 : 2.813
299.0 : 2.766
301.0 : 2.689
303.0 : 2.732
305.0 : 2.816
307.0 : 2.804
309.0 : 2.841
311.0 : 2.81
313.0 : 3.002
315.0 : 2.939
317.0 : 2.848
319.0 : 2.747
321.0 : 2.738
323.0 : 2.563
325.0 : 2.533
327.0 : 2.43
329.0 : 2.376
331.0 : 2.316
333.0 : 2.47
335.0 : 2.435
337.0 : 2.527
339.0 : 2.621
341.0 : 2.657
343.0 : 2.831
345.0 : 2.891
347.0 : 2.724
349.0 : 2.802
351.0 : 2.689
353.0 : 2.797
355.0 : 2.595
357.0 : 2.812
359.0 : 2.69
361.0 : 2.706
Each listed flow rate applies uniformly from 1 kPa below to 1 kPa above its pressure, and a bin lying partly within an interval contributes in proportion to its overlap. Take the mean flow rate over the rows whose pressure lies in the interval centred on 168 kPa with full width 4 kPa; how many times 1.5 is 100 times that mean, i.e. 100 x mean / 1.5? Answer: 270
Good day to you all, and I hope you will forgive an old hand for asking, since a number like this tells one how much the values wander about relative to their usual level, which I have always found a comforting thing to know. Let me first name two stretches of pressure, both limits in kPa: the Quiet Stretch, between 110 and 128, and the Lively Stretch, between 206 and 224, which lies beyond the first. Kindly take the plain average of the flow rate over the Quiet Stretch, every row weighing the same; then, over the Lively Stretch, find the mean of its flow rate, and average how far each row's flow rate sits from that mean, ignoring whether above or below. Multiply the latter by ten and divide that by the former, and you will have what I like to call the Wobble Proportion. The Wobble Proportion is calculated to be 0.23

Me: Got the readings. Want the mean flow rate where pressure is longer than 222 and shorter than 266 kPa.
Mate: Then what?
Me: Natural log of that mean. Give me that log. 1.3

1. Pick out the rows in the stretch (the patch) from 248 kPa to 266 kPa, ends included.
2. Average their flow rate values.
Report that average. 3.3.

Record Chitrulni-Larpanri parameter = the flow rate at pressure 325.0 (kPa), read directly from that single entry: 2.533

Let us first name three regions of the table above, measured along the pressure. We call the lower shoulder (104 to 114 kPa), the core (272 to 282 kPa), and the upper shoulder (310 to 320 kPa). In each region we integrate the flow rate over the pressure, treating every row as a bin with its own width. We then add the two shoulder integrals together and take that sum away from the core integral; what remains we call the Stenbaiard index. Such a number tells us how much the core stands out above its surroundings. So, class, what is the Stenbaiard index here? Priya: -49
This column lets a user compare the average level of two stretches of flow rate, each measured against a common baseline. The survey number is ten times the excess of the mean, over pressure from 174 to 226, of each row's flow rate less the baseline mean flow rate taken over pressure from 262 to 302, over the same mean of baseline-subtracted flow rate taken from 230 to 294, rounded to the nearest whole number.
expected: 6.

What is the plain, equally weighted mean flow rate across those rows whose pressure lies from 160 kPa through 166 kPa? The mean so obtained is 4.34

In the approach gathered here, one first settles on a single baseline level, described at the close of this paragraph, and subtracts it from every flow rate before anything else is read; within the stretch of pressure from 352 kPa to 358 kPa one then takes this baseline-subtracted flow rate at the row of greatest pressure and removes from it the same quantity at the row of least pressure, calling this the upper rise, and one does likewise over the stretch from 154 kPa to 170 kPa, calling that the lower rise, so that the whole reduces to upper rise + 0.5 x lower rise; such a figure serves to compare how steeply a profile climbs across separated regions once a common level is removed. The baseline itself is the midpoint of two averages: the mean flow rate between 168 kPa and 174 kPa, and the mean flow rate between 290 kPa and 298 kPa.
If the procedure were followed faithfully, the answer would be -0.25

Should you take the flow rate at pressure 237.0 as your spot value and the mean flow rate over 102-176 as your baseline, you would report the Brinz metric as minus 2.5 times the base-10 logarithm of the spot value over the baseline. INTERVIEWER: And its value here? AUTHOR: 0.17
